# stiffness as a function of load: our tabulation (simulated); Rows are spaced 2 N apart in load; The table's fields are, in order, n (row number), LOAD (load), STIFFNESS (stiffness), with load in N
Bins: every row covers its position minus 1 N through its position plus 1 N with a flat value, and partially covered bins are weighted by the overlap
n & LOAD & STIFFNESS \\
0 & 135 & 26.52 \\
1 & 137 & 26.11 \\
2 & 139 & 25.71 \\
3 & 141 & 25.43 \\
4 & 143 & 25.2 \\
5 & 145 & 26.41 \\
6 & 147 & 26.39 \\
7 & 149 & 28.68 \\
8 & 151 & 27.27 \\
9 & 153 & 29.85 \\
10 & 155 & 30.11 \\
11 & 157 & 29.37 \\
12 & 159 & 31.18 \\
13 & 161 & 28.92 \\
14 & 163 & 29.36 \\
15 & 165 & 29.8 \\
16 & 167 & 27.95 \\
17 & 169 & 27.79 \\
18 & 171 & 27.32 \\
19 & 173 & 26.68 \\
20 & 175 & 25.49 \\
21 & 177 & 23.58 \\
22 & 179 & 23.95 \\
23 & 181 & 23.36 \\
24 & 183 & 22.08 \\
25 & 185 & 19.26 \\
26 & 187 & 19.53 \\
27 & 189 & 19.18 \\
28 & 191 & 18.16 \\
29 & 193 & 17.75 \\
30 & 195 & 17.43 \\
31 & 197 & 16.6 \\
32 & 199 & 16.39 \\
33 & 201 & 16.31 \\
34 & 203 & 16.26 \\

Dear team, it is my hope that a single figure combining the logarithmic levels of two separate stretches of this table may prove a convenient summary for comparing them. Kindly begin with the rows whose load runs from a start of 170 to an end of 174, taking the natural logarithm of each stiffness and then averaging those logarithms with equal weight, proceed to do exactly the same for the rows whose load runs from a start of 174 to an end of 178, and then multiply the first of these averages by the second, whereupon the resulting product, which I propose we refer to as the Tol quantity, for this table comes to 10.5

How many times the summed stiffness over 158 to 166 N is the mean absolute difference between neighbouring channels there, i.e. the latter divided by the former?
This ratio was 0.0088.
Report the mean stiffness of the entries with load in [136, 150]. 26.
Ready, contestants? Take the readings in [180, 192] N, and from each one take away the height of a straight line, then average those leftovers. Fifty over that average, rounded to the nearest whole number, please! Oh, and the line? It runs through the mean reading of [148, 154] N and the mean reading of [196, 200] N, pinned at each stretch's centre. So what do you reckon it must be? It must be 74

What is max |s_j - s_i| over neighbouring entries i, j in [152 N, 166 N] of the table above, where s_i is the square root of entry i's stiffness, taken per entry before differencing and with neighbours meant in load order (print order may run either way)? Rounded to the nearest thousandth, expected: 0.206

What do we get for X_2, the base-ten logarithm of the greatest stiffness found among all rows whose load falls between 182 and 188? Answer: 1.34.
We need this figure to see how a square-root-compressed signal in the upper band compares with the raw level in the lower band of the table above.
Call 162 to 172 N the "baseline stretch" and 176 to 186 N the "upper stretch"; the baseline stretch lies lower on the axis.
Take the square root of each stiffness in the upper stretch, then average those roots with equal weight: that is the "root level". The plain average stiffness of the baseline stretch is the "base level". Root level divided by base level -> 0.166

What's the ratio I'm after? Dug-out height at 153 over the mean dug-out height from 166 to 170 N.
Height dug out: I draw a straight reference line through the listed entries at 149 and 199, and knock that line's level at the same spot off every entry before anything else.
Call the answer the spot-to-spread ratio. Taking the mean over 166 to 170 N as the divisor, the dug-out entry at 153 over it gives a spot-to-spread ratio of 0.6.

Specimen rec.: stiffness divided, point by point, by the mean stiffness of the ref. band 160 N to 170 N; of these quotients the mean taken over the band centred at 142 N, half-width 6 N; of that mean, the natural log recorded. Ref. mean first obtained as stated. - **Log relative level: -0.11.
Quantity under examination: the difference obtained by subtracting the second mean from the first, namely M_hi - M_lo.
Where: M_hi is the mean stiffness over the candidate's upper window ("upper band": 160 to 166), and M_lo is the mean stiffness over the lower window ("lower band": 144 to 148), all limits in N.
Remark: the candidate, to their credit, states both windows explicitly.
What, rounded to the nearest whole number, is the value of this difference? 3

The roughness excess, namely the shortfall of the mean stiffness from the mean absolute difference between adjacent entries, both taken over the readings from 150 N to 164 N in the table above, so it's -28.1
